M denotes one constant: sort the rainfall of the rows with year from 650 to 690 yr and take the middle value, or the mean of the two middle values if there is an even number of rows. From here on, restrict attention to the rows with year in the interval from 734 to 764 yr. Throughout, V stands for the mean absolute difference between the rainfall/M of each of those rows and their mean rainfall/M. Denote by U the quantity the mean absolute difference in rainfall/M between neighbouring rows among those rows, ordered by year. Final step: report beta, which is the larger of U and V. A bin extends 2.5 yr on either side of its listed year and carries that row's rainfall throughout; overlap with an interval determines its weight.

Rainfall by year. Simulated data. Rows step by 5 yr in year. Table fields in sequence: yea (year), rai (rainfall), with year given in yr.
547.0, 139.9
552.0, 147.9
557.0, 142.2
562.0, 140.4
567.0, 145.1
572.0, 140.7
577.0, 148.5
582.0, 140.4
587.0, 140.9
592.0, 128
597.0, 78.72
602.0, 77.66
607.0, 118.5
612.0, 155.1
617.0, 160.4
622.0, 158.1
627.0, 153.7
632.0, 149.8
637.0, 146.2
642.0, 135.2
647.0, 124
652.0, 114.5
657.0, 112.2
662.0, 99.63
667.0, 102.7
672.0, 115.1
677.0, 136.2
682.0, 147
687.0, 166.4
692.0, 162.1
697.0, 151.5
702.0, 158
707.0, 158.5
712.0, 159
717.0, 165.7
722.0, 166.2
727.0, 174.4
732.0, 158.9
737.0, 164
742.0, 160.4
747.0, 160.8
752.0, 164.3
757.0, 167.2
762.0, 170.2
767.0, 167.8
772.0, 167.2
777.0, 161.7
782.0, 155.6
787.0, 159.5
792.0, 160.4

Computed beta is 0.02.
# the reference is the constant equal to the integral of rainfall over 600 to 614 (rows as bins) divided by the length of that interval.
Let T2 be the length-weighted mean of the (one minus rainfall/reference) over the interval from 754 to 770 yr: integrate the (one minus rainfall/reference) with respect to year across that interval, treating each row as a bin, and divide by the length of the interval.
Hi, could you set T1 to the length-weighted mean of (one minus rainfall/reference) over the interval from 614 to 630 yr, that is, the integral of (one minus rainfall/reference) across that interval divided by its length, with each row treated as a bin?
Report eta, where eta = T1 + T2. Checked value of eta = -0.78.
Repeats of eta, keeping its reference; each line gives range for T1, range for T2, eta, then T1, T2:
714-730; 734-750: -0.82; -0.44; -0.38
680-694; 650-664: -0.29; -0.36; 0.07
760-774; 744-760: -0.84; -0.44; -0.40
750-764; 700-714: -0.78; -0.43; -0.35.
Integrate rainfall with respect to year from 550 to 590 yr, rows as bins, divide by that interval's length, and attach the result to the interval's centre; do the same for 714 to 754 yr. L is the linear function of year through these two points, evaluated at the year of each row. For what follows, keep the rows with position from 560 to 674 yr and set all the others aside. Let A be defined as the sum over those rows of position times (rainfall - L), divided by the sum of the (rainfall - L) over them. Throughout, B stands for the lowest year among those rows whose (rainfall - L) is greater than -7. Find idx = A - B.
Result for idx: 74.2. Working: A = 636.2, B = 562.0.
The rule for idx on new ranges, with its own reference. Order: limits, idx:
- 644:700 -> -24.5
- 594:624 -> -14.2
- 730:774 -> 11.5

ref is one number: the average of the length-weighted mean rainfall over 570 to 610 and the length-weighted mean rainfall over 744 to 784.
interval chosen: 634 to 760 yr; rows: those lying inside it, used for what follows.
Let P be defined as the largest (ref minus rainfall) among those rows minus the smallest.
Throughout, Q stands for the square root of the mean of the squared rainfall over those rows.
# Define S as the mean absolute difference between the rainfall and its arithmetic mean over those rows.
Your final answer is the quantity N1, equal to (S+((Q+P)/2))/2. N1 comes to 65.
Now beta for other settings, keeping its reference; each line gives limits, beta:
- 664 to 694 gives 0.18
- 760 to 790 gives 0.04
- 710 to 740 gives 0.06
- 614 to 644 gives 0.06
